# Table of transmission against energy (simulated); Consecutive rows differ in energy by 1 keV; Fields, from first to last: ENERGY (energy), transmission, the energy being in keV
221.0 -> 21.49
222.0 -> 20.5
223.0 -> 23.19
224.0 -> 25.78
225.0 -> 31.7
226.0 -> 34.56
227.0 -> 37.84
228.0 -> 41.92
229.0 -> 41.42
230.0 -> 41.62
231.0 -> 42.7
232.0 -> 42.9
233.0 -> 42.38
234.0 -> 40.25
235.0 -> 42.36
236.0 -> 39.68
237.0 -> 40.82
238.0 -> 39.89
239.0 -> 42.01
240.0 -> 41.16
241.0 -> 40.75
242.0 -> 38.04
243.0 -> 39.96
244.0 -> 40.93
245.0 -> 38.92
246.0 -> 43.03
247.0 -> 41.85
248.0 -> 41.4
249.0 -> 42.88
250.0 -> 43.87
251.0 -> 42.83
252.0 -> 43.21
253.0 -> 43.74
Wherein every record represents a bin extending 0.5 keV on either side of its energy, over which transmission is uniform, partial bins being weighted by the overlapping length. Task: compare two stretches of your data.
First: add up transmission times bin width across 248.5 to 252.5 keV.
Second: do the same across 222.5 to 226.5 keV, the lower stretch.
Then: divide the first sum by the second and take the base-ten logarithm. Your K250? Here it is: 0.18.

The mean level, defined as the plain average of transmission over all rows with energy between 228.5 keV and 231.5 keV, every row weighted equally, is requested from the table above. 41.9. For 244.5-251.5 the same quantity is 42.1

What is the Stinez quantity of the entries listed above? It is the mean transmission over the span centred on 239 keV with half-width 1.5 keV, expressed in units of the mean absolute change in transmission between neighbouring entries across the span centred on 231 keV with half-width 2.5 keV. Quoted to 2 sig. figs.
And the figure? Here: 82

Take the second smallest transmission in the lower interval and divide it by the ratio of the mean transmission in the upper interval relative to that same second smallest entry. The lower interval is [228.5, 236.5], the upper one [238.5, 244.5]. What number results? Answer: 40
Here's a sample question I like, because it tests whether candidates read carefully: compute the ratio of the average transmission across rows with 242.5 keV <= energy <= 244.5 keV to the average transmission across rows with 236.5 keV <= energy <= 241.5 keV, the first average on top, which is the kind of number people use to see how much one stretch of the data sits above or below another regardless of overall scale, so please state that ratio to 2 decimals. 0.99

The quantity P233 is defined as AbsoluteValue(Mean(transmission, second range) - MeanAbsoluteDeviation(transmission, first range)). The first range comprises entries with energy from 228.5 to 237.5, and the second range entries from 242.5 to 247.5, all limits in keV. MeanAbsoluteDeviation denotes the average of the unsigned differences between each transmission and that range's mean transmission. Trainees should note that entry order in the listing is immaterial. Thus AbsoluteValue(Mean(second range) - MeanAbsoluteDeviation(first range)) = 40.0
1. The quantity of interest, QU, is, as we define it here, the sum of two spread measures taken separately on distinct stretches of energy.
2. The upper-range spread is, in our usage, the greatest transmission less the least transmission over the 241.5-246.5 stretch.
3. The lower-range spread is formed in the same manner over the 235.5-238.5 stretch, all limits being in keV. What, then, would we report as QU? 6.1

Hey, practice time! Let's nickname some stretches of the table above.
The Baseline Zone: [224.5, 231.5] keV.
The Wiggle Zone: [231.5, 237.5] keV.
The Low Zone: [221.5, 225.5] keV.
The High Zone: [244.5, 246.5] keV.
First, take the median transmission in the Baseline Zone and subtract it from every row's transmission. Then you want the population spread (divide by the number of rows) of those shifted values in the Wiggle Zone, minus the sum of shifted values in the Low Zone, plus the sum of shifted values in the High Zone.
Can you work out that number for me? 65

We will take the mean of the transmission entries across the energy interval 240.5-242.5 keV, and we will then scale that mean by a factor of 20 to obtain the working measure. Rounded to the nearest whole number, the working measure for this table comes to 788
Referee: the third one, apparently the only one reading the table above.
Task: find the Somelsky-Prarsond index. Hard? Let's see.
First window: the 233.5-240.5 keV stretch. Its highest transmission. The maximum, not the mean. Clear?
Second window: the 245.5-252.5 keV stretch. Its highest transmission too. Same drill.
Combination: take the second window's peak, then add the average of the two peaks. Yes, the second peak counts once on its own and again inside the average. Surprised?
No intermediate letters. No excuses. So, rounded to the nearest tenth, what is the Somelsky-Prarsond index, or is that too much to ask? 87.0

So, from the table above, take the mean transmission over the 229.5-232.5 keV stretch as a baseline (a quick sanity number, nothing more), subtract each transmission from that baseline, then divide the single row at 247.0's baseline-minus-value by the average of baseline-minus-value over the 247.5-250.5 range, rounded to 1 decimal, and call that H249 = -1.8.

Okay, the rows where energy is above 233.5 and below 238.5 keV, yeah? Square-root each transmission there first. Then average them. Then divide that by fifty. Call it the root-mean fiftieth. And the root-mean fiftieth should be 0.1274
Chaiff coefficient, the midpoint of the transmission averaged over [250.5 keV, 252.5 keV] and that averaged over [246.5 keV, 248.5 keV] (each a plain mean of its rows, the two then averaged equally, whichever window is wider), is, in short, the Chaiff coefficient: 42.3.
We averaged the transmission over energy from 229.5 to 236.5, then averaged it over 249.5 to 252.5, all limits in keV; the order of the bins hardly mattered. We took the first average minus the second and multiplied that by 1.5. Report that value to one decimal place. -2.4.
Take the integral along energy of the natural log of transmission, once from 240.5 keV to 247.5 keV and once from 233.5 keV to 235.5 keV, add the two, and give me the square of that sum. 1112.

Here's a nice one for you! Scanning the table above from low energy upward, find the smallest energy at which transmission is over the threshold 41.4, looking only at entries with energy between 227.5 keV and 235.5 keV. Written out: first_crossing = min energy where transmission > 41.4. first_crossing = 228.0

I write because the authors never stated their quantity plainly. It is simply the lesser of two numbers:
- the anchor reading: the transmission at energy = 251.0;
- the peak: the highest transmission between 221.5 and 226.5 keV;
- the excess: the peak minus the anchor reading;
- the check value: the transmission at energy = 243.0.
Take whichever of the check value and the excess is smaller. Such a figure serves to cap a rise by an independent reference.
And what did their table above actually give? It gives -8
